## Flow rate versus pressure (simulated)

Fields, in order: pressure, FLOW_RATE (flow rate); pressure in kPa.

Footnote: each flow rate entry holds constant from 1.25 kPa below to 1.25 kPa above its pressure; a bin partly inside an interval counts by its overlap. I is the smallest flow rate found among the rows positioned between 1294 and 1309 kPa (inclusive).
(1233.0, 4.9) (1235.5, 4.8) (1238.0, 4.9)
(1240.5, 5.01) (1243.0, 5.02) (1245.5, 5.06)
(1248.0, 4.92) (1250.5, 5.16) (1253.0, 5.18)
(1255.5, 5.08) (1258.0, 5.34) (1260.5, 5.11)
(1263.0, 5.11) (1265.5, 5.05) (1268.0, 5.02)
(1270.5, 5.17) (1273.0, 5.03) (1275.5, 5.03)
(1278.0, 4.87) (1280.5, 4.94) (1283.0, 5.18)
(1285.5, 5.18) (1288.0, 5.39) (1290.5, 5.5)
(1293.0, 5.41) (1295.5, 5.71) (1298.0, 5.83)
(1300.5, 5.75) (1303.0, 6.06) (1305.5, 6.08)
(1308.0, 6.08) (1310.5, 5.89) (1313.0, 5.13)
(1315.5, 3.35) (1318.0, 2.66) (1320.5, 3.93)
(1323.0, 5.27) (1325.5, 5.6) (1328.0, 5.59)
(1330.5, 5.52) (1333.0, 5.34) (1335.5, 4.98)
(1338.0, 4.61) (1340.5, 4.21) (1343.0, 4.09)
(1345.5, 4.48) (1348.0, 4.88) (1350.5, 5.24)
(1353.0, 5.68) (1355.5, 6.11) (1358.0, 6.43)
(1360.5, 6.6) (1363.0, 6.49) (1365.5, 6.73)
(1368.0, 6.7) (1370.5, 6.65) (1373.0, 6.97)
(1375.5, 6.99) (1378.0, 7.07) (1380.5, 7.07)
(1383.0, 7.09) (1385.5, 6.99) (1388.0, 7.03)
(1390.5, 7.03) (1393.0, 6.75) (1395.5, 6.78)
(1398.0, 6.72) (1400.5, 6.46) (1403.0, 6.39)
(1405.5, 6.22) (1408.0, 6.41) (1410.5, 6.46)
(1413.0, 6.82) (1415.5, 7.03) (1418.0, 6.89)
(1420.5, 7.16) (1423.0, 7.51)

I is 5.71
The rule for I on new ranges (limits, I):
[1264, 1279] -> 4.87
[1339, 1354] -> 4.09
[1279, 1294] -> 4.94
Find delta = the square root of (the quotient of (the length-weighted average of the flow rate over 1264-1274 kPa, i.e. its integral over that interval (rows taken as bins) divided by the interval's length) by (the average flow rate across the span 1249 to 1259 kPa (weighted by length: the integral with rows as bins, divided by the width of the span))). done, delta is 0.99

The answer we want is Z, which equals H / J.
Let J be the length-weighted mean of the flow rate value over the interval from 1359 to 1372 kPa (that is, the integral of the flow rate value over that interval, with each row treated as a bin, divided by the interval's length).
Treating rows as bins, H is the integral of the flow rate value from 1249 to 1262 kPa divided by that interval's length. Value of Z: 0.78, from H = 5.2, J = 6.6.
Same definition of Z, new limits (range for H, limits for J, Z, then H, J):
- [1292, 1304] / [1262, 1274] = 1.13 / 5.8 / 5.1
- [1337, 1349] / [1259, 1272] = 0.87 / 4.4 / 5.1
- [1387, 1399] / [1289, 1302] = 1.22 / 6.9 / 5.6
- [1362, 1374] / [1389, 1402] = 0.99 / 6.7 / 6.7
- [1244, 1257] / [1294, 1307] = 0.86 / 5.1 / 5.9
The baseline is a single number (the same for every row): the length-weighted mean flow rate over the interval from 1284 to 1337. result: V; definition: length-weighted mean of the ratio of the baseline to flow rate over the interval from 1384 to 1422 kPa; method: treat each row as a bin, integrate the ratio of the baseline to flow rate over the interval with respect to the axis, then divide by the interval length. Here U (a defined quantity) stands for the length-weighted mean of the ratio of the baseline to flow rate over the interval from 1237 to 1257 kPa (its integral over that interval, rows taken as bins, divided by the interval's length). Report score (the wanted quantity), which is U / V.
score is 1.34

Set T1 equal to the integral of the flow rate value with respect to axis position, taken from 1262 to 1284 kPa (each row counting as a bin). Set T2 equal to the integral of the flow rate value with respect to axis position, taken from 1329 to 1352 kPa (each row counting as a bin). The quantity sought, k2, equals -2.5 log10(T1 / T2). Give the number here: 0.00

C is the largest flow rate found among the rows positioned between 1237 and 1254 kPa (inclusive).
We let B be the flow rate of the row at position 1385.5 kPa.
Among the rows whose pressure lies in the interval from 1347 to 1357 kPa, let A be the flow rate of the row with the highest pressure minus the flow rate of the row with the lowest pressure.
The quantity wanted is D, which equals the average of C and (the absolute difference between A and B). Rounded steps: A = 1.2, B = 6.99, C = 5.18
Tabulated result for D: 5.47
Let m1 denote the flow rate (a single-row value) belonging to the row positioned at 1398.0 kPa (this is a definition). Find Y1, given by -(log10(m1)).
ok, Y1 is -0.83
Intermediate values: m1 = 6.72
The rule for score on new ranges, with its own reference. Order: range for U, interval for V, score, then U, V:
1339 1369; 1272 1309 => 1.00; 0.96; 0.96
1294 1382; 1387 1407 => 1.25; 0.98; 0.79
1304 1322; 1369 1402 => 1.58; 1.21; 0.76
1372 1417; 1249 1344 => 0.74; 0.77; 1.05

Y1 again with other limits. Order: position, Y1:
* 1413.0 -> -0.83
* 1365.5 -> -0.83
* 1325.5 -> -0.75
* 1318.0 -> -0.42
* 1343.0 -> -0.61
